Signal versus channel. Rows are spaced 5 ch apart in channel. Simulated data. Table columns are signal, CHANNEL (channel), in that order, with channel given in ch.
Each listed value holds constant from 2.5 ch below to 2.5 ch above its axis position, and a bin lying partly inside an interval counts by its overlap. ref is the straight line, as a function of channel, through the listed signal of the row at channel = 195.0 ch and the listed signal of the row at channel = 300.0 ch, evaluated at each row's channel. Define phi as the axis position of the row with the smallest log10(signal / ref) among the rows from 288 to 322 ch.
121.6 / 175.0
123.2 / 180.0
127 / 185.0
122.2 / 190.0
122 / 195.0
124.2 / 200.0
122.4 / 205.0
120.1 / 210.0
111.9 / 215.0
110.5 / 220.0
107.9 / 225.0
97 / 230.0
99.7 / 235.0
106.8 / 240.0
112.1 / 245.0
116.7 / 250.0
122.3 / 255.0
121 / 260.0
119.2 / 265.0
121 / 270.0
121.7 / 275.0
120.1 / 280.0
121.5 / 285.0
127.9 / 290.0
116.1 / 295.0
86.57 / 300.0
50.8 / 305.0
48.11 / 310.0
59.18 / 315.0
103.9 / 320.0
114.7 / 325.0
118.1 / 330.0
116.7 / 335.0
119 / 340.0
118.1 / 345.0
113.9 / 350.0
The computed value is 310.0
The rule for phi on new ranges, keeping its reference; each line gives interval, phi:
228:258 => 230.0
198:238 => 230.0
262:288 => 265.0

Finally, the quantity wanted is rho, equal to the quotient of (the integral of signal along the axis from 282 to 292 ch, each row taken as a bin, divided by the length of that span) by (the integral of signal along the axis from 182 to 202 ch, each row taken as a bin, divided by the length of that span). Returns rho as 1.00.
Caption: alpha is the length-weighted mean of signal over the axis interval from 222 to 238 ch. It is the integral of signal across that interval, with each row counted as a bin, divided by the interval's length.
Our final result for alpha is 102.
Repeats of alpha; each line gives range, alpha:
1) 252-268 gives 121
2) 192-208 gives 123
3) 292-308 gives 85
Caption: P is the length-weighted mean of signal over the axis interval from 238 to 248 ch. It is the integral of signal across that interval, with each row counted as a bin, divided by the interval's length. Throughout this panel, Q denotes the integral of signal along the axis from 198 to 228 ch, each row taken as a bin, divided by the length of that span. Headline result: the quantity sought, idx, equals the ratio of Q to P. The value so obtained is 1.05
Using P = 110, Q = 116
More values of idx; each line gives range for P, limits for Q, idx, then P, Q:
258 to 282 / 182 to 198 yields 1.03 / 121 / 124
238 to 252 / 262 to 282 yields 1.08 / 112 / 121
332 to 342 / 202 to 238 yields 0.93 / 118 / 110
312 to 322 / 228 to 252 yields 1.35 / 79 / 106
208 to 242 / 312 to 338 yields 0.95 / 108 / 102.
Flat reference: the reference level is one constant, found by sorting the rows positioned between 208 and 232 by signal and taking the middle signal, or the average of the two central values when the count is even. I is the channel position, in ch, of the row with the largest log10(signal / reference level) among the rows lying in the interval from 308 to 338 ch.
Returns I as 330.0 ch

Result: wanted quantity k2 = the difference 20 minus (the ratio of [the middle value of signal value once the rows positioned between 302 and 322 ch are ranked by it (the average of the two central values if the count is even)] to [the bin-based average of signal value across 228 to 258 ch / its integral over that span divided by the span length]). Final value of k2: 19.5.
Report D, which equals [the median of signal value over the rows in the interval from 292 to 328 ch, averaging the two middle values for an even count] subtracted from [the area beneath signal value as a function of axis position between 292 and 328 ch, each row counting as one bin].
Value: 2933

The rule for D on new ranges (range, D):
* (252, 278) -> 3023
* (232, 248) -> 1593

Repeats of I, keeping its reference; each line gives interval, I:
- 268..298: 290.0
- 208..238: 210.0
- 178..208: 185.0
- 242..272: 255.0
